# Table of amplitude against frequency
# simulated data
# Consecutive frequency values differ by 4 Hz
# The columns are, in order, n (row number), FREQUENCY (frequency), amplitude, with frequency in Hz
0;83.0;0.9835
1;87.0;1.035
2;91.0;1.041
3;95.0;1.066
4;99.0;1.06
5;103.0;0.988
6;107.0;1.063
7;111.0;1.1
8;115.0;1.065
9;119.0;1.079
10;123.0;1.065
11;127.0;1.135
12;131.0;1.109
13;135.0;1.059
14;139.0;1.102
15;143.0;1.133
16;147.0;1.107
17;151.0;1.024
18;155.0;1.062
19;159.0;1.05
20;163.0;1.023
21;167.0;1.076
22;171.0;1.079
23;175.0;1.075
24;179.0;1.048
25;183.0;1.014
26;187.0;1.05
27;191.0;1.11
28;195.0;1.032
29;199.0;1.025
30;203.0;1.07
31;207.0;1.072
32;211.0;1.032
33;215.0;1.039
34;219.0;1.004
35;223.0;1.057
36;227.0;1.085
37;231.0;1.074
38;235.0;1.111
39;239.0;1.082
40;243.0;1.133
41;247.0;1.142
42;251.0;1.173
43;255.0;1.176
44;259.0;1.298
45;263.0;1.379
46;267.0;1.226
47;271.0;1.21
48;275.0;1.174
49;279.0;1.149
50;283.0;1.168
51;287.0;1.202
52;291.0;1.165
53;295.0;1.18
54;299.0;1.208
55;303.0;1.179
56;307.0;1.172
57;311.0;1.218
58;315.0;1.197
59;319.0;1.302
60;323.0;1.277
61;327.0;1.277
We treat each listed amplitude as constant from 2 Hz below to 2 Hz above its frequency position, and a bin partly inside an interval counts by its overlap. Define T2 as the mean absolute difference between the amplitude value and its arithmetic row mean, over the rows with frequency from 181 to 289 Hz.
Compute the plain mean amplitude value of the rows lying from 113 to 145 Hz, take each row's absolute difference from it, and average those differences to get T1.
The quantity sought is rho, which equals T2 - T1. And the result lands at 0.05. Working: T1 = 0.026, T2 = 0.072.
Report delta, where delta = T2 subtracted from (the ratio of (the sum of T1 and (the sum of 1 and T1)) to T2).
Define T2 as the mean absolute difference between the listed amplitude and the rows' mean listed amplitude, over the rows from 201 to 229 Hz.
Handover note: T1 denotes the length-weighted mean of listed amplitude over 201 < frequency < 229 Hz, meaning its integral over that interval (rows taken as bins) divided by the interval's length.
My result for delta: 138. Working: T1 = 1.05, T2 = 0.023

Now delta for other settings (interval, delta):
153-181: 195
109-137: 136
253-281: 56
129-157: 100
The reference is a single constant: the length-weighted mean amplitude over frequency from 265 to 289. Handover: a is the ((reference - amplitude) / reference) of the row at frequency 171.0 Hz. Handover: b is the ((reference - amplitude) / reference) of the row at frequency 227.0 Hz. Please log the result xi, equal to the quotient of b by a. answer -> 0.9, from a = 0.09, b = 0.09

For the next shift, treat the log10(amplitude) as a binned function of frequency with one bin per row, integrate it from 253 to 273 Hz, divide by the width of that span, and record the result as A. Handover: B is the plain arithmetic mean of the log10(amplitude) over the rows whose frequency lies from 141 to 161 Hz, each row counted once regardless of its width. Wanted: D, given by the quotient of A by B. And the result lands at 3.2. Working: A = 0.10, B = 0.031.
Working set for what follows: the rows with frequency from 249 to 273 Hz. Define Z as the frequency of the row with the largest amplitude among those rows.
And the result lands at 263.0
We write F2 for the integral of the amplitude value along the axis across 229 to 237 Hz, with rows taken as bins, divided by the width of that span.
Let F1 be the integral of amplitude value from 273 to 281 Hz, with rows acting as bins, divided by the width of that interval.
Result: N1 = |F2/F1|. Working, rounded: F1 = 1.16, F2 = 1.09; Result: 0.94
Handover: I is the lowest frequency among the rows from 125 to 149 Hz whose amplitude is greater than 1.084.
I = 127.0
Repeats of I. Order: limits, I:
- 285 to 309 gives 287.0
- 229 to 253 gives 235.0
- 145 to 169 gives 147.0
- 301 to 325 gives 303.0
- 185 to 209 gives 191.0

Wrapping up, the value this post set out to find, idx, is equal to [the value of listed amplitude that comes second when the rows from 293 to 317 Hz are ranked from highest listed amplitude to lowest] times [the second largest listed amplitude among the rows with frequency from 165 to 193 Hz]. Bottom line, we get 1.30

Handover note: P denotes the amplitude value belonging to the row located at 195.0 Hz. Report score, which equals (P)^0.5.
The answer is 1.02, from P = 1.032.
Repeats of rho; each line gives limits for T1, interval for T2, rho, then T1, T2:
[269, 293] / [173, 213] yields 0.00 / 0.019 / 0.023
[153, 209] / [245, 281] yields 0.04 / 0.022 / 0.058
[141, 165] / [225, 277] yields 0.03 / 0.036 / 0.064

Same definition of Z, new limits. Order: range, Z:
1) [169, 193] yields 191.0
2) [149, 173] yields 171.0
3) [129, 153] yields 143.0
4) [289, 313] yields 311.0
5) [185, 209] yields 191.0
